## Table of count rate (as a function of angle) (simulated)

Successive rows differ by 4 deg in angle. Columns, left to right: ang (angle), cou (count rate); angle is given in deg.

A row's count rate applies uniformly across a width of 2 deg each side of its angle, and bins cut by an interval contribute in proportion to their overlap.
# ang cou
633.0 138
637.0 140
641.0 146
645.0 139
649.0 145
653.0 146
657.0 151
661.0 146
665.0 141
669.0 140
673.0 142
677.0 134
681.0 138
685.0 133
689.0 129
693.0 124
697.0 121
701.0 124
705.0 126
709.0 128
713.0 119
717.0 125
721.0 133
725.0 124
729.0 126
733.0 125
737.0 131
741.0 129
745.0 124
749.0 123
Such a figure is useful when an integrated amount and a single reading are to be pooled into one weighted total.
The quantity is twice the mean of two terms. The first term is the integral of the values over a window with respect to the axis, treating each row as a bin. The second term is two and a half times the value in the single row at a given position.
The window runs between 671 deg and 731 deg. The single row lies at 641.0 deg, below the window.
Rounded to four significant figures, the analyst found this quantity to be 8069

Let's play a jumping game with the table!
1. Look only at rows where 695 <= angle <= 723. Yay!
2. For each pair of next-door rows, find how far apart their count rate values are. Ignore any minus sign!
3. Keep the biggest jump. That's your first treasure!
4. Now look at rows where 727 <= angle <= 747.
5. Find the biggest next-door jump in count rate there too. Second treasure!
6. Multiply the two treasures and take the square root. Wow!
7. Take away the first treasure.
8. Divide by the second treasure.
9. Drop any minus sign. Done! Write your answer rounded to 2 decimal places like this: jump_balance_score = 0.28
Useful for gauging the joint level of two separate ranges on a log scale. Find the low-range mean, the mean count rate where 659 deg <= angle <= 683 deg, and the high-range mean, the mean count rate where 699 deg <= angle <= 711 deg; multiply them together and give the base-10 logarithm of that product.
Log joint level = 4.25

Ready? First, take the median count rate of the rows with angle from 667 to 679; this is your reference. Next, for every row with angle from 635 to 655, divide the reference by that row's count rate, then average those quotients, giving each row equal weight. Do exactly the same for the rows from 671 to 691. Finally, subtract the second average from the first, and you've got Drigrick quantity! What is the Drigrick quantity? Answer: -0.06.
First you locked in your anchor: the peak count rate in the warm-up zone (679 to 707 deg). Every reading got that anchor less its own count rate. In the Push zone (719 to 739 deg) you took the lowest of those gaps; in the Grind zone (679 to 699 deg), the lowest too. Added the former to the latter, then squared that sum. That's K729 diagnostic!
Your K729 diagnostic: 25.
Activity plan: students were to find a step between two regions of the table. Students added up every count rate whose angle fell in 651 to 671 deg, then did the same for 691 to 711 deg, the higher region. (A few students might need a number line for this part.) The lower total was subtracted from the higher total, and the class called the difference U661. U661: -101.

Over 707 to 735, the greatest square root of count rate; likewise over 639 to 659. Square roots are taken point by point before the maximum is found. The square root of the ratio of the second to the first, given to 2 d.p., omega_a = 1.03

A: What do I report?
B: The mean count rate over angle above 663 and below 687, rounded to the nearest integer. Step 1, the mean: 138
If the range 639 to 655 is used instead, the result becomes 144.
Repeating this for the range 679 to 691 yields 133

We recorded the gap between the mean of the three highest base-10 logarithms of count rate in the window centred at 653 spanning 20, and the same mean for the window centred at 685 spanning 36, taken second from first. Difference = 0.023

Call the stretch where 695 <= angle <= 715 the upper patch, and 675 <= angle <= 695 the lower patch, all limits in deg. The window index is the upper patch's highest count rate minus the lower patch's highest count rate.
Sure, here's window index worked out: -10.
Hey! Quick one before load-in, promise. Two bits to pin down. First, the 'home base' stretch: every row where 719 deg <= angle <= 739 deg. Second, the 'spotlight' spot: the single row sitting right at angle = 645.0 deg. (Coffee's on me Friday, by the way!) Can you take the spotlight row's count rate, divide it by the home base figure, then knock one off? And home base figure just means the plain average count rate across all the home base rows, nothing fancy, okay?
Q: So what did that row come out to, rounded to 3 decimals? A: 0.088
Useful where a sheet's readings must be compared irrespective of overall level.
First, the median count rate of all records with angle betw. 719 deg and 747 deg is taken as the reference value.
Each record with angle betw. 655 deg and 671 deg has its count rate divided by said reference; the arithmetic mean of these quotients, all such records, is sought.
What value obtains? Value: 1.15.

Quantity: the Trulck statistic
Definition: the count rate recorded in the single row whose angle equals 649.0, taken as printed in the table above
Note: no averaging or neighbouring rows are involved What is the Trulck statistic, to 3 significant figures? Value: 145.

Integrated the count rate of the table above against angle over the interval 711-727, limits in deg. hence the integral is 2004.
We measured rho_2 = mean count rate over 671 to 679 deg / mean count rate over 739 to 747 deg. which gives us 1.09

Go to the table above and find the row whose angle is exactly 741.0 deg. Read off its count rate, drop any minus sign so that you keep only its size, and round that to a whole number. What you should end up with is 129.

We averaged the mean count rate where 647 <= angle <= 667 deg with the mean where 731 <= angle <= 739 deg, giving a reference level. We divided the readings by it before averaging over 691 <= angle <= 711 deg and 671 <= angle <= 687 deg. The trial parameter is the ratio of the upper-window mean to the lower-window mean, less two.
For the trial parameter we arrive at -1.089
